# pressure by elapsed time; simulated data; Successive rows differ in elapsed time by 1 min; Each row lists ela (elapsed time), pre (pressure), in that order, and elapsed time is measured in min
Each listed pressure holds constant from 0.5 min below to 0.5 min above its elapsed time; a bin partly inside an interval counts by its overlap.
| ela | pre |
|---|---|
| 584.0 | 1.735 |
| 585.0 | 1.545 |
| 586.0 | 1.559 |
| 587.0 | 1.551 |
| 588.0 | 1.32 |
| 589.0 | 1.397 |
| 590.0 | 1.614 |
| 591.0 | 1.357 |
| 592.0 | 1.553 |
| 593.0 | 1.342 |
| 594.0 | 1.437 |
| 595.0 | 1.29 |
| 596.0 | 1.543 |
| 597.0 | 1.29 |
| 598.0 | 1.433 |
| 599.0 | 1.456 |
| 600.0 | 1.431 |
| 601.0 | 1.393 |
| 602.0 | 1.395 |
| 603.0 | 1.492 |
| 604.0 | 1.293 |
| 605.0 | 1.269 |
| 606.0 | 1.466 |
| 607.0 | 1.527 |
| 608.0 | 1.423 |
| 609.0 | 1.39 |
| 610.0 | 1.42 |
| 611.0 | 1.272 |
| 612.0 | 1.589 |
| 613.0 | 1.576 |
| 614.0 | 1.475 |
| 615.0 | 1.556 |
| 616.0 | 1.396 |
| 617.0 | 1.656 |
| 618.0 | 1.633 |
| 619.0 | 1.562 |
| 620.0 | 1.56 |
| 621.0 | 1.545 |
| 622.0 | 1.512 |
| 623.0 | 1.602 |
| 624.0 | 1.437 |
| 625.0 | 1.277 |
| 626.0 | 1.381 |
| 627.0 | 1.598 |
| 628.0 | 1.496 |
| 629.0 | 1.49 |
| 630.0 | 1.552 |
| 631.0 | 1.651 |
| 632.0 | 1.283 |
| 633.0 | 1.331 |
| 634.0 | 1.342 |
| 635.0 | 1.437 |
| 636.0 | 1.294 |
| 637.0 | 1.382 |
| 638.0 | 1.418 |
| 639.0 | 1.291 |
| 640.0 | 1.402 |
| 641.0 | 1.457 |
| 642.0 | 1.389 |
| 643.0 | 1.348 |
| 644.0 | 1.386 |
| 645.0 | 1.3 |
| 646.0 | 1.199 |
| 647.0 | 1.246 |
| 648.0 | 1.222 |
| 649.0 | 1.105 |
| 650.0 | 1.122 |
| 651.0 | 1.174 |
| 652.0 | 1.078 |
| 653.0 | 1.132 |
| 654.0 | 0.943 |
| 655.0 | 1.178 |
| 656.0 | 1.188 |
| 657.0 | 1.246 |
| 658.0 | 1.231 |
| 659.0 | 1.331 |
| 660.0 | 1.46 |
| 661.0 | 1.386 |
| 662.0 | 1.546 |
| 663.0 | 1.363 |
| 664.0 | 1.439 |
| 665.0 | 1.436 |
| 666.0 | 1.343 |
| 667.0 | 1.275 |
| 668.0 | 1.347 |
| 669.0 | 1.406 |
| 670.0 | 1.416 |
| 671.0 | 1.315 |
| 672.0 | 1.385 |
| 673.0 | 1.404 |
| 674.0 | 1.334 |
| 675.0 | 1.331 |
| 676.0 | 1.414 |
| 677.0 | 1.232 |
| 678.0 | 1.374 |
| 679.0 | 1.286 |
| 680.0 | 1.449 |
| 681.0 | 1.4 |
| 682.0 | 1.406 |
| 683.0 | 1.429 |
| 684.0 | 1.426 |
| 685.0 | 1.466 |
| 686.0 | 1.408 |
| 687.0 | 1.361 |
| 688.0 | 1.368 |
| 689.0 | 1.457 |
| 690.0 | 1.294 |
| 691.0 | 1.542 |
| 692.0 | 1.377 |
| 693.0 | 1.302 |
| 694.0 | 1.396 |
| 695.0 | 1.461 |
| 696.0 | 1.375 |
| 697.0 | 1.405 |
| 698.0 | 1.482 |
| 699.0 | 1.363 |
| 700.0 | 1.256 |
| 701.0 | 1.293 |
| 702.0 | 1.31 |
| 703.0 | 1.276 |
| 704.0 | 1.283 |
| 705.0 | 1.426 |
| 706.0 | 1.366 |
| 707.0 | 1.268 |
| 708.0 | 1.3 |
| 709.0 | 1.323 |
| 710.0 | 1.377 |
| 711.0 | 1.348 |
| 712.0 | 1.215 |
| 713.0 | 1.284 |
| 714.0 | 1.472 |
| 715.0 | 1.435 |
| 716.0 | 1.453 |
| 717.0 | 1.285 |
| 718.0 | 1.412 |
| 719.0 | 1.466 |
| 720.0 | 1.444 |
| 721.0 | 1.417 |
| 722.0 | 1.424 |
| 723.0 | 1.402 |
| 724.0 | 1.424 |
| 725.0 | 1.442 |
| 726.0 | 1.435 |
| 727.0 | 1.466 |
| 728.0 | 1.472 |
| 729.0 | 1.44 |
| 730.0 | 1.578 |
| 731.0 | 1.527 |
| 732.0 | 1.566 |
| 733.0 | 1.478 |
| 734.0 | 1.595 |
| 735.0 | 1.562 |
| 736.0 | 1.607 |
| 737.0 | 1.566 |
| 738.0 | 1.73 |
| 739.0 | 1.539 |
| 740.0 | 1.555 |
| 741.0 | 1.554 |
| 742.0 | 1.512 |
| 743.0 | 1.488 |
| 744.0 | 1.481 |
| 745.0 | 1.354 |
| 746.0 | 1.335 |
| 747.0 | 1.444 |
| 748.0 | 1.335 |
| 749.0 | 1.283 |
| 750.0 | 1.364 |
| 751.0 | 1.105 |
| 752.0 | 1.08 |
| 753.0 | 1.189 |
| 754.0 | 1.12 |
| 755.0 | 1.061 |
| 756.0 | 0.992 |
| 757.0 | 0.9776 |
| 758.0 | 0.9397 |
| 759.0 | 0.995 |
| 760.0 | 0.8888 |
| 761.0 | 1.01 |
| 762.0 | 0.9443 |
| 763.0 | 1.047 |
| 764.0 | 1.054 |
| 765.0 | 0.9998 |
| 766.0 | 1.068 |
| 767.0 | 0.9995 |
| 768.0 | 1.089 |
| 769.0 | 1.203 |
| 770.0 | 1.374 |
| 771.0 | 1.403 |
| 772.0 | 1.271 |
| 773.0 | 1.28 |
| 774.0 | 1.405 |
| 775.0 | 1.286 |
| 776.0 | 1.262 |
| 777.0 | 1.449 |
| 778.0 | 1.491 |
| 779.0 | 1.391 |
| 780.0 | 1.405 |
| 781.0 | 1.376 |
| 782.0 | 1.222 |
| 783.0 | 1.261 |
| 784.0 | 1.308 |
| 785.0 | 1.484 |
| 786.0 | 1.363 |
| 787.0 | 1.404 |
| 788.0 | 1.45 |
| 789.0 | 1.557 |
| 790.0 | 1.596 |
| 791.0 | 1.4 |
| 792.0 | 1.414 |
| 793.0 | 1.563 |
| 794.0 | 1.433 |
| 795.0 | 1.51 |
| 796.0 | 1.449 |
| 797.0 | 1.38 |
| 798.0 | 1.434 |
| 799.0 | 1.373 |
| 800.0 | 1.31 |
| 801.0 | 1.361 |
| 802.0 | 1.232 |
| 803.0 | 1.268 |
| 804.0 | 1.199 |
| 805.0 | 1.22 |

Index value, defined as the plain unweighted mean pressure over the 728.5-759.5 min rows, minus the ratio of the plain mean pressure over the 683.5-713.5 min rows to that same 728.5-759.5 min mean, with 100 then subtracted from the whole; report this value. -99.6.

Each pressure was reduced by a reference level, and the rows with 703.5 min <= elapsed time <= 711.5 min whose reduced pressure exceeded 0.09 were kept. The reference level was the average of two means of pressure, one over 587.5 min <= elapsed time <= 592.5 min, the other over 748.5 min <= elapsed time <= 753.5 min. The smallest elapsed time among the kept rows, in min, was 705.0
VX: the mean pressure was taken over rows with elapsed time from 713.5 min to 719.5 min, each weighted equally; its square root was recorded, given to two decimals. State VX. 1.19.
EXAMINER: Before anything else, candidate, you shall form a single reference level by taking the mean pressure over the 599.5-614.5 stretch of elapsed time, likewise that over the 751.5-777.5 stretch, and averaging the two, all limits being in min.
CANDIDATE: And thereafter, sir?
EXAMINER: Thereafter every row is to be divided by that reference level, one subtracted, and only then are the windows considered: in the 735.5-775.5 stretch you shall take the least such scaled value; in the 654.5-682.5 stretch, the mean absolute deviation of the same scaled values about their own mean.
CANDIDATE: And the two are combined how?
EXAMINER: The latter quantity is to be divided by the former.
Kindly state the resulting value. -0.2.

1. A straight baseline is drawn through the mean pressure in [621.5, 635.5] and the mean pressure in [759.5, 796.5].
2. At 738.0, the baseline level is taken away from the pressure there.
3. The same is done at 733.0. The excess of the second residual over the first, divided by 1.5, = -0.17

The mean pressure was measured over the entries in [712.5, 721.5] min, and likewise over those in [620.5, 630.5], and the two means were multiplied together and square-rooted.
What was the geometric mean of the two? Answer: 1.45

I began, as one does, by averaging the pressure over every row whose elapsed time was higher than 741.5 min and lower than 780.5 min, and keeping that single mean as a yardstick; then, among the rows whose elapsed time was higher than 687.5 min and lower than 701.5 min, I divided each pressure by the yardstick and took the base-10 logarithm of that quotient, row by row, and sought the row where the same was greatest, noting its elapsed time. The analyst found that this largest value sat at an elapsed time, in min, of 691.0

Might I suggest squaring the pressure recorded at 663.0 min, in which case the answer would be 1.9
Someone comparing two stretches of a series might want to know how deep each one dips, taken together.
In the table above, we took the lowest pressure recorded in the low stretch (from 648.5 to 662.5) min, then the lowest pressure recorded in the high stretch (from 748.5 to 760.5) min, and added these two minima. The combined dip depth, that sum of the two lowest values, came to 1.8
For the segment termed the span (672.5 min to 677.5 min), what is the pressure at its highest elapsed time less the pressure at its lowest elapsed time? -0.17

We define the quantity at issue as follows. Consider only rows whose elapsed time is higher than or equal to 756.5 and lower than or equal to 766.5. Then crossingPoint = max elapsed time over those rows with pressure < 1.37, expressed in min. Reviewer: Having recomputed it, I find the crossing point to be 766.0 min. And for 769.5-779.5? 776.0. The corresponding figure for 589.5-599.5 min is 597.0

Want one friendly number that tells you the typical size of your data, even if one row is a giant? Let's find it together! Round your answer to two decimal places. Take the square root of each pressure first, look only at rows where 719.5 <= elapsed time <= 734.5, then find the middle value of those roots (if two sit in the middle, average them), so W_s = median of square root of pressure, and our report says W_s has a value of 1.20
